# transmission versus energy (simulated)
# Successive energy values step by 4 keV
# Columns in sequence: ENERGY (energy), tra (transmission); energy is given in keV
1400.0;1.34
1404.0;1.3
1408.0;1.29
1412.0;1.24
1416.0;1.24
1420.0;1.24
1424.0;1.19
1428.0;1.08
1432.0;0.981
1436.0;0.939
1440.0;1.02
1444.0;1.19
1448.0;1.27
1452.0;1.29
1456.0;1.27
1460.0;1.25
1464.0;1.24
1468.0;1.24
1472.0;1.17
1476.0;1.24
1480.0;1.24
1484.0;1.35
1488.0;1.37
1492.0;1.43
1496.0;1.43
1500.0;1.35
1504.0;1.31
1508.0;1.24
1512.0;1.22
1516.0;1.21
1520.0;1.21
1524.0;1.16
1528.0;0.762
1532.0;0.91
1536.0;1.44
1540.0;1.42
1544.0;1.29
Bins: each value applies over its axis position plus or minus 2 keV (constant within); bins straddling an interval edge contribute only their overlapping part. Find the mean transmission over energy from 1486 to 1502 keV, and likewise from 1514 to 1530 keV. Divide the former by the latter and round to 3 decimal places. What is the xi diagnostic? 1.285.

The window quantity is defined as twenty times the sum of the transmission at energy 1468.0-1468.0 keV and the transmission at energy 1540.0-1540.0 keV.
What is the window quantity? 53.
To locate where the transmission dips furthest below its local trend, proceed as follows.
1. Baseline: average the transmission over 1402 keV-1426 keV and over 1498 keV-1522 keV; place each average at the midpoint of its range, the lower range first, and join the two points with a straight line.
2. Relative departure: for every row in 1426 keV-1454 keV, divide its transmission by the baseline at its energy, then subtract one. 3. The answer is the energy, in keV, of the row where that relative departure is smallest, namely 1436.0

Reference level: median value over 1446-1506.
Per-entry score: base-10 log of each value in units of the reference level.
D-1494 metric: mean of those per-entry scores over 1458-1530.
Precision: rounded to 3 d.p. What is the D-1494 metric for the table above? -0.012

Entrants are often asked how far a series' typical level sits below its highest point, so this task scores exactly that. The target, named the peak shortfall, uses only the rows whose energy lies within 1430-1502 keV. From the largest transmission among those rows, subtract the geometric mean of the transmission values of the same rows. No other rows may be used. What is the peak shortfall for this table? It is 0.201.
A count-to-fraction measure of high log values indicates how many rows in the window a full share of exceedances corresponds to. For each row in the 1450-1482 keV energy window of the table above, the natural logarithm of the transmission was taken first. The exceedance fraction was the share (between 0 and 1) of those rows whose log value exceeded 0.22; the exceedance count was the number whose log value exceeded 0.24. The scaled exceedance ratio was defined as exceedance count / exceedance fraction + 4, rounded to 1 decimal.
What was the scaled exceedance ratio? 6.7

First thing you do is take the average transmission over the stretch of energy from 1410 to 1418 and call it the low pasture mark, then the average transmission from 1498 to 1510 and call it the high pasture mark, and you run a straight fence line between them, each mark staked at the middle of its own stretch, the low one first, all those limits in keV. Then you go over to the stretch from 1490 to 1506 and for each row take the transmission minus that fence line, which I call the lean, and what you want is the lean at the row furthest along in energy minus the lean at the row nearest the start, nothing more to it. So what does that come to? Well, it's -0.13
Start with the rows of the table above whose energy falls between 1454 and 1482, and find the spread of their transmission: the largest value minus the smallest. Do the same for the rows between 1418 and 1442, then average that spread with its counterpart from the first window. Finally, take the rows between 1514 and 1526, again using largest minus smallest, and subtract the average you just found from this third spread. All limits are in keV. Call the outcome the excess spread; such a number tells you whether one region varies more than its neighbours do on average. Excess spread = -0.15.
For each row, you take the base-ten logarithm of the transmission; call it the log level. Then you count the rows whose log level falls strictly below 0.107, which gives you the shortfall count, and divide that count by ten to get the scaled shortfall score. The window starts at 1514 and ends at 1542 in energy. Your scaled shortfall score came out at 0.50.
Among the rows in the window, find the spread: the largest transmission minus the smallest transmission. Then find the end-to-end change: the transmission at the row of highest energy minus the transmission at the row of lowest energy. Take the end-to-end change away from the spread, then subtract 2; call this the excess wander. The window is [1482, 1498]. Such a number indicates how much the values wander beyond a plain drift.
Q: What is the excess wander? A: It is -2.00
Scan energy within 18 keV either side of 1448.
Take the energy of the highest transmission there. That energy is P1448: 1452.0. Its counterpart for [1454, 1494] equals 1492.0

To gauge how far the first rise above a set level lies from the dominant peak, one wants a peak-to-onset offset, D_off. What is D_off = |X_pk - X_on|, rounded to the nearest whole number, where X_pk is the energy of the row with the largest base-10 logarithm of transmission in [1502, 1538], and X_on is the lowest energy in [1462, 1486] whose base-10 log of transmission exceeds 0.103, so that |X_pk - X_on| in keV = 52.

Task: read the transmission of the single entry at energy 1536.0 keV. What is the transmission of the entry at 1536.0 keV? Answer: 1.44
